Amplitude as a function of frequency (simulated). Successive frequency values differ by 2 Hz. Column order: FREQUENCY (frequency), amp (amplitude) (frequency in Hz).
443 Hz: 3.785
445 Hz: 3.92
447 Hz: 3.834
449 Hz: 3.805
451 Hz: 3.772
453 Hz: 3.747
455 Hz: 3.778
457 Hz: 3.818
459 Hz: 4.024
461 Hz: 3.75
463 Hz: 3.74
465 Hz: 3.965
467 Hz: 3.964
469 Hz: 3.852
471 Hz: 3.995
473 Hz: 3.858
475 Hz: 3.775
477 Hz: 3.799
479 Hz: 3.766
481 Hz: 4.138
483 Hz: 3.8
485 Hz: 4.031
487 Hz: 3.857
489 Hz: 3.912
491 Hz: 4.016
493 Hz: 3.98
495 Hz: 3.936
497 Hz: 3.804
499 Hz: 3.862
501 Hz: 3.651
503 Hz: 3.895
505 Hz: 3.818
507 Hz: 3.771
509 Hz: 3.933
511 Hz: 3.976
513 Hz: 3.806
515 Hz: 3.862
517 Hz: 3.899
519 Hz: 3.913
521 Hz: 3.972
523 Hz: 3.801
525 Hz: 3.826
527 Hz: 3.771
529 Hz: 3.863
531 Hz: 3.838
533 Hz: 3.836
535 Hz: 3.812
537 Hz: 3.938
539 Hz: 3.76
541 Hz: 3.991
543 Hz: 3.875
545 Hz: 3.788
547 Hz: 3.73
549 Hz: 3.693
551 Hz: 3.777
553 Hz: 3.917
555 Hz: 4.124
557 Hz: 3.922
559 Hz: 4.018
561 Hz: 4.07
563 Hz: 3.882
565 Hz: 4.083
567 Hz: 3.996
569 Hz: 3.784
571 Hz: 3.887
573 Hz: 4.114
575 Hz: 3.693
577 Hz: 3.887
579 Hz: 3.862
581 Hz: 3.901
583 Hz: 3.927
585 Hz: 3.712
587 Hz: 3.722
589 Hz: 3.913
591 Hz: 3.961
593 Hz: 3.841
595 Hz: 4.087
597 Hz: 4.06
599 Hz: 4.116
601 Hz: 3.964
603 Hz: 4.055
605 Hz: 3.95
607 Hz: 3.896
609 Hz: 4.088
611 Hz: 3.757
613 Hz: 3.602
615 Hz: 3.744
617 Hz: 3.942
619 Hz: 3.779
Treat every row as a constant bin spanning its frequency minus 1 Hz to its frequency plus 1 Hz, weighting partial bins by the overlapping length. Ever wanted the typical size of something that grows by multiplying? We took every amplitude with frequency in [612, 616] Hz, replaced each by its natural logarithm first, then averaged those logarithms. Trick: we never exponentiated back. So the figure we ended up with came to 1.301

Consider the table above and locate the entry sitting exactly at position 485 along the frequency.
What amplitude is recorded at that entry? 4.031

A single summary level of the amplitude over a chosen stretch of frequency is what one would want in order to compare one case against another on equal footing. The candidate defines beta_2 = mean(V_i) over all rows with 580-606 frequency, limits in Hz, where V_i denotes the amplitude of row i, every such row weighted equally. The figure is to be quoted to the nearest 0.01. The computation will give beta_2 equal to 3.94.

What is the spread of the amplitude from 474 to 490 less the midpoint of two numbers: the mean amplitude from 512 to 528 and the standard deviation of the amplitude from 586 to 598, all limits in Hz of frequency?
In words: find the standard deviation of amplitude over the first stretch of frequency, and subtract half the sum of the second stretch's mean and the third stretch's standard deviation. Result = -1.86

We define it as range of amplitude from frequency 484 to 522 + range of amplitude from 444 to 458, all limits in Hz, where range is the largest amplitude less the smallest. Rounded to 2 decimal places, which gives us 0.55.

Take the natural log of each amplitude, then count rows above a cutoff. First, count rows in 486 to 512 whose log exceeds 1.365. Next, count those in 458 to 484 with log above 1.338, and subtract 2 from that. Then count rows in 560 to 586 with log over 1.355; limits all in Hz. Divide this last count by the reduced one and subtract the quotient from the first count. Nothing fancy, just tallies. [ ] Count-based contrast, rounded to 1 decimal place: 3.2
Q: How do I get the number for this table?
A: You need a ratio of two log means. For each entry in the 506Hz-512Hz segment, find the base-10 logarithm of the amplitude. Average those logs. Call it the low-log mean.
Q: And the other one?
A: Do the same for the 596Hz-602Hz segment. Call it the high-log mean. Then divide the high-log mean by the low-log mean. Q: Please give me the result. 1.03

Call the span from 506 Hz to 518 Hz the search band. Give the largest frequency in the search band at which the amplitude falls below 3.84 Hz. 513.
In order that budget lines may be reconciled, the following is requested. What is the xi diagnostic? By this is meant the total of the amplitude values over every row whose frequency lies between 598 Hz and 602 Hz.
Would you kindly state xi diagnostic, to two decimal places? 8.08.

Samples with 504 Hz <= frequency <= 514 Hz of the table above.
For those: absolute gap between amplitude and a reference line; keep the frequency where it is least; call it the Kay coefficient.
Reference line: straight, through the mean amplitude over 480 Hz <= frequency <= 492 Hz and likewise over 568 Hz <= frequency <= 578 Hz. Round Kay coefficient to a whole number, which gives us 509 Hz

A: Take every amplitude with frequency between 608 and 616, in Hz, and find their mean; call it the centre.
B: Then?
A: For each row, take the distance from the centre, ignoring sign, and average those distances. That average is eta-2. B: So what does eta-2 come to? 0.15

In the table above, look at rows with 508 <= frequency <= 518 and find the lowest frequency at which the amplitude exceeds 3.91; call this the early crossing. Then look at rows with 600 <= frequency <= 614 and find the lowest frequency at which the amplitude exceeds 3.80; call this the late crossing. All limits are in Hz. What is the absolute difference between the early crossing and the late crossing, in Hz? 92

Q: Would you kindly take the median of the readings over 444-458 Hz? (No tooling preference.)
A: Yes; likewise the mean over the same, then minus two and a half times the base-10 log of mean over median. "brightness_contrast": -0.0016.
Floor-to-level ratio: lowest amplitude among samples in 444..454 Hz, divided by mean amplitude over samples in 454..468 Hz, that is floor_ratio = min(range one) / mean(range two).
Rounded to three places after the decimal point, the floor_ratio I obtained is 0.970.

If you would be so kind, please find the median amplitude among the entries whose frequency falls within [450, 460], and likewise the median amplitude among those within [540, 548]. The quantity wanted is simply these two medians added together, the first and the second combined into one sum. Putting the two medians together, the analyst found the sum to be 7.61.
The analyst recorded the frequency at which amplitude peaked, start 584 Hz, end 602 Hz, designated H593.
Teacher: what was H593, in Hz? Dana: 599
